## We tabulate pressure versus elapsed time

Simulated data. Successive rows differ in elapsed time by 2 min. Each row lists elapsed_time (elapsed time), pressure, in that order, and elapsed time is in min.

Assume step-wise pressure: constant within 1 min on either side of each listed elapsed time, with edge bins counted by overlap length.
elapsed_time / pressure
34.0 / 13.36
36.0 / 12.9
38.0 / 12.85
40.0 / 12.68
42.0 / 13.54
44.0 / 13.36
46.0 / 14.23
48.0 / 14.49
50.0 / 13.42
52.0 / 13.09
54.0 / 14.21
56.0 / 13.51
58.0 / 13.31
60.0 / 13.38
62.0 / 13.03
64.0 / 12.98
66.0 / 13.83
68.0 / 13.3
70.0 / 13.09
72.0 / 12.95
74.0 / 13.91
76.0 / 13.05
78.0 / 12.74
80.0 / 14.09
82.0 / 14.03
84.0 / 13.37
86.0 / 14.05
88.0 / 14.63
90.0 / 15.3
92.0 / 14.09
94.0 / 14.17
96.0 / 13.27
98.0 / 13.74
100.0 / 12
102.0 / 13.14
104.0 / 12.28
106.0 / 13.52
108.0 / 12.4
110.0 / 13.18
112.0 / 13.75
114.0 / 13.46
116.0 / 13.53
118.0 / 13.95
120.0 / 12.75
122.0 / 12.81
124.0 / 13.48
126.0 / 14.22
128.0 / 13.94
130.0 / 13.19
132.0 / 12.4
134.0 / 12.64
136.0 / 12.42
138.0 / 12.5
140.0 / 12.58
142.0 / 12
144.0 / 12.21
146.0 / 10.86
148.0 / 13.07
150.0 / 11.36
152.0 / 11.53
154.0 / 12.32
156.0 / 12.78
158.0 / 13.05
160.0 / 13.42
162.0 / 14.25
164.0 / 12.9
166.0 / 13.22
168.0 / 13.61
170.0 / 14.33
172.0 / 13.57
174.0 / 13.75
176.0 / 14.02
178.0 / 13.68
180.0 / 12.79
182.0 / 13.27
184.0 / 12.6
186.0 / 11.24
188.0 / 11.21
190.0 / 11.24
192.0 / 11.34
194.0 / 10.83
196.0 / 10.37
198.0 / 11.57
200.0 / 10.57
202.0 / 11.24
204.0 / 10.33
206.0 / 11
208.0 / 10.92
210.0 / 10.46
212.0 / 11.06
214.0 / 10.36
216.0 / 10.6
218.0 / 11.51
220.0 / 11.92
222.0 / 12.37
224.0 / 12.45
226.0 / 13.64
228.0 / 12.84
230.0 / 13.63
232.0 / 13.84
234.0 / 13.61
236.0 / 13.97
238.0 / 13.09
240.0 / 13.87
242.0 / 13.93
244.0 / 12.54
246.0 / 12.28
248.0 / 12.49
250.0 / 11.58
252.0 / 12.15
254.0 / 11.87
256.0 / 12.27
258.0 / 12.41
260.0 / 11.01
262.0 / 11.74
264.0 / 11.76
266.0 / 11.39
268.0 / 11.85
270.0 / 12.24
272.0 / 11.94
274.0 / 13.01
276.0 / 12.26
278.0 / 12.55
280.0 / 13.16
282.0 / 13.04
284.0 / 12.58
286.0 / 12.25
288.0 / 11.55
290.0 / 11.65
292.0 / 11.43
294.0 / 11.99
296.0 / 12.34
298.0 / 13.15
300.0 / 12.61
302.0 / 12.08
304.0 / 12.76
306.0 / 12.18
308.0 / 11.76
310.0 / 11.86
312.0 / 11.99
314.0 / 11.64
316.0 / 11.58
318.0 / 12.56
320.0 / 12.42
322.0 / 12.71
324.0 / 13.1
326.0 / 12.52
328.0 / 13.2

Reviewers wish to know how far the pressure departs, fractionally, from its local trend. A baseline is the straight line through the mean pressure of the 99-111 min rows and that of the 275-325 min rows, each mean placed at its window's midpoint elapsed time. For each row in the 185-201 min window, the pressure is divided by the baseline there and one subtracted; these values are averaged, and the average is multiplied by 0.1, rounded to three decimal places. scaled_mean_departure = -0.012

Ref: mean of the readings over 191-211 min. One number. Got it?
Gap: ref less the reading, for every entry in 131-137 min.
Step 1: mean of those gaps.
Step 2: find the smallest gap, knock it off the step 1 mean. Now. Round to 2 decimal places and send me 0.15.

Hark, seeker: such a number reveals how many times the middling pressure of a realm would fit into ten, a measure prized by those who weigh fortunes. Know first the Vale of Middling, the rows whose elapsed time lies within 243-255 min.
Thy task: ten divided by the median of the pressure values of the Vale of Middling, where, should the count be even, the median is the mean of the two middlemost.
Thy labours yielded 0.82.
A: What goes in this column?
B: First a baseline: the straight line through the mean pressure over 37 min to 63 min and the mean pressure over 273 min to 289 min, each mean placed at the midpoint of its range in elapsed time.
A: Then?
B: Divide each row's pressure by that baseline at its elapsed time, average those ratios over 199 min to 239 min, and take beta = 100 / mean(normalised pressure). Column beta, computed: 107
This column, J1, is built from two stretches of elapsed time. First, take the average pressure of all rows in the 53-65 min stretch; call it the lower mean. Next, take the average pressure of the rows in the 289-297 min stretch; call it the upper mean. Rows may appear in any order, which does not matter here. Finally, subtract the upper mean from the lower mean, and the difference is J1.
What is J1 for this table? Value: 1.6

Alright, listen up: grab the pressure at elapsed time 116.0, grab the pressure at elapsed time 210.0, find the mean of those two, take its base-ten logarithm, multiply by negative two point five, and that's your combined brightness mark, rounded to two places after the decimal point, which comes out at -2.70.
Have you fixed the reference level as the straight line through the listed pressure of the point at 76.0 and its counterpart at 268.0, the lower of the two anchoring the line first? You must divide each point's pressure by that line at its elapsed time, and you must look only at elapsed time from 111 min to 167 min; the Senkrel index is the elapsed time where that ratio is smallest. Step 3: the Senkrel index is 146.0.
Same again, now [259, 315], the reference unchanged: 260.0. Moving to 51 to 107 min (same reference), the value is 100.0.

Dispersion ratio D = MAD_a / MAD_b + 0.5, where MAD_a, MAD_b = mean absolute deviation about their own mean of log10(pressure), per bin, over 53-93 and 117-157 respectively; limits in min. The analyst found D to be 1.3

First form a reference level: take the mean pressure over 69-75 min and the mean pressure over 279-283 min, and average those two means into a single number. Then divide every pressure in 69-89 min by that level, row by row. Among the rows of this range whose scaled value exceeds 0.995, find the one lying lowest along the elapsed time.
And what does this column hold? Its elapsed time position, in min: 74.0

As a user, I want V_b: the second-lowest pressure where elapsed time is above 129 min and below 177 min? 11.36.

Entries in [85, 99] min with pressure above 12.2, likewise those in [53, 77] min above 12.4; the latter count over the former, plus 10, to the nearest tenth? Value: 11.7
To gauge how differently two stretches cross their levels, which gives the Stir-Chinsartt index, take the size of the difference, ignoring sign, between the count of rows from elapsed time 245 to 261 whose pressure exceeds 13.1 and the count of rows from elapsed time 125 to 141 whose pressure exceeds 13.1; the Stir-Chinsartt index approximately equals 3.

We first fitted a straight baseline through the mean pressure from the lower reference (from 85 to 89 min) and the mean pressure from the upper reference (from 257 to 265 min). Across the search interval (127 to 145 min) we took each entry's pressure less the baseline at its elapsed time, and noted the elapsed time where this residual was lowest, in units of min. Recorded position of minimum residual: 142.0 min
